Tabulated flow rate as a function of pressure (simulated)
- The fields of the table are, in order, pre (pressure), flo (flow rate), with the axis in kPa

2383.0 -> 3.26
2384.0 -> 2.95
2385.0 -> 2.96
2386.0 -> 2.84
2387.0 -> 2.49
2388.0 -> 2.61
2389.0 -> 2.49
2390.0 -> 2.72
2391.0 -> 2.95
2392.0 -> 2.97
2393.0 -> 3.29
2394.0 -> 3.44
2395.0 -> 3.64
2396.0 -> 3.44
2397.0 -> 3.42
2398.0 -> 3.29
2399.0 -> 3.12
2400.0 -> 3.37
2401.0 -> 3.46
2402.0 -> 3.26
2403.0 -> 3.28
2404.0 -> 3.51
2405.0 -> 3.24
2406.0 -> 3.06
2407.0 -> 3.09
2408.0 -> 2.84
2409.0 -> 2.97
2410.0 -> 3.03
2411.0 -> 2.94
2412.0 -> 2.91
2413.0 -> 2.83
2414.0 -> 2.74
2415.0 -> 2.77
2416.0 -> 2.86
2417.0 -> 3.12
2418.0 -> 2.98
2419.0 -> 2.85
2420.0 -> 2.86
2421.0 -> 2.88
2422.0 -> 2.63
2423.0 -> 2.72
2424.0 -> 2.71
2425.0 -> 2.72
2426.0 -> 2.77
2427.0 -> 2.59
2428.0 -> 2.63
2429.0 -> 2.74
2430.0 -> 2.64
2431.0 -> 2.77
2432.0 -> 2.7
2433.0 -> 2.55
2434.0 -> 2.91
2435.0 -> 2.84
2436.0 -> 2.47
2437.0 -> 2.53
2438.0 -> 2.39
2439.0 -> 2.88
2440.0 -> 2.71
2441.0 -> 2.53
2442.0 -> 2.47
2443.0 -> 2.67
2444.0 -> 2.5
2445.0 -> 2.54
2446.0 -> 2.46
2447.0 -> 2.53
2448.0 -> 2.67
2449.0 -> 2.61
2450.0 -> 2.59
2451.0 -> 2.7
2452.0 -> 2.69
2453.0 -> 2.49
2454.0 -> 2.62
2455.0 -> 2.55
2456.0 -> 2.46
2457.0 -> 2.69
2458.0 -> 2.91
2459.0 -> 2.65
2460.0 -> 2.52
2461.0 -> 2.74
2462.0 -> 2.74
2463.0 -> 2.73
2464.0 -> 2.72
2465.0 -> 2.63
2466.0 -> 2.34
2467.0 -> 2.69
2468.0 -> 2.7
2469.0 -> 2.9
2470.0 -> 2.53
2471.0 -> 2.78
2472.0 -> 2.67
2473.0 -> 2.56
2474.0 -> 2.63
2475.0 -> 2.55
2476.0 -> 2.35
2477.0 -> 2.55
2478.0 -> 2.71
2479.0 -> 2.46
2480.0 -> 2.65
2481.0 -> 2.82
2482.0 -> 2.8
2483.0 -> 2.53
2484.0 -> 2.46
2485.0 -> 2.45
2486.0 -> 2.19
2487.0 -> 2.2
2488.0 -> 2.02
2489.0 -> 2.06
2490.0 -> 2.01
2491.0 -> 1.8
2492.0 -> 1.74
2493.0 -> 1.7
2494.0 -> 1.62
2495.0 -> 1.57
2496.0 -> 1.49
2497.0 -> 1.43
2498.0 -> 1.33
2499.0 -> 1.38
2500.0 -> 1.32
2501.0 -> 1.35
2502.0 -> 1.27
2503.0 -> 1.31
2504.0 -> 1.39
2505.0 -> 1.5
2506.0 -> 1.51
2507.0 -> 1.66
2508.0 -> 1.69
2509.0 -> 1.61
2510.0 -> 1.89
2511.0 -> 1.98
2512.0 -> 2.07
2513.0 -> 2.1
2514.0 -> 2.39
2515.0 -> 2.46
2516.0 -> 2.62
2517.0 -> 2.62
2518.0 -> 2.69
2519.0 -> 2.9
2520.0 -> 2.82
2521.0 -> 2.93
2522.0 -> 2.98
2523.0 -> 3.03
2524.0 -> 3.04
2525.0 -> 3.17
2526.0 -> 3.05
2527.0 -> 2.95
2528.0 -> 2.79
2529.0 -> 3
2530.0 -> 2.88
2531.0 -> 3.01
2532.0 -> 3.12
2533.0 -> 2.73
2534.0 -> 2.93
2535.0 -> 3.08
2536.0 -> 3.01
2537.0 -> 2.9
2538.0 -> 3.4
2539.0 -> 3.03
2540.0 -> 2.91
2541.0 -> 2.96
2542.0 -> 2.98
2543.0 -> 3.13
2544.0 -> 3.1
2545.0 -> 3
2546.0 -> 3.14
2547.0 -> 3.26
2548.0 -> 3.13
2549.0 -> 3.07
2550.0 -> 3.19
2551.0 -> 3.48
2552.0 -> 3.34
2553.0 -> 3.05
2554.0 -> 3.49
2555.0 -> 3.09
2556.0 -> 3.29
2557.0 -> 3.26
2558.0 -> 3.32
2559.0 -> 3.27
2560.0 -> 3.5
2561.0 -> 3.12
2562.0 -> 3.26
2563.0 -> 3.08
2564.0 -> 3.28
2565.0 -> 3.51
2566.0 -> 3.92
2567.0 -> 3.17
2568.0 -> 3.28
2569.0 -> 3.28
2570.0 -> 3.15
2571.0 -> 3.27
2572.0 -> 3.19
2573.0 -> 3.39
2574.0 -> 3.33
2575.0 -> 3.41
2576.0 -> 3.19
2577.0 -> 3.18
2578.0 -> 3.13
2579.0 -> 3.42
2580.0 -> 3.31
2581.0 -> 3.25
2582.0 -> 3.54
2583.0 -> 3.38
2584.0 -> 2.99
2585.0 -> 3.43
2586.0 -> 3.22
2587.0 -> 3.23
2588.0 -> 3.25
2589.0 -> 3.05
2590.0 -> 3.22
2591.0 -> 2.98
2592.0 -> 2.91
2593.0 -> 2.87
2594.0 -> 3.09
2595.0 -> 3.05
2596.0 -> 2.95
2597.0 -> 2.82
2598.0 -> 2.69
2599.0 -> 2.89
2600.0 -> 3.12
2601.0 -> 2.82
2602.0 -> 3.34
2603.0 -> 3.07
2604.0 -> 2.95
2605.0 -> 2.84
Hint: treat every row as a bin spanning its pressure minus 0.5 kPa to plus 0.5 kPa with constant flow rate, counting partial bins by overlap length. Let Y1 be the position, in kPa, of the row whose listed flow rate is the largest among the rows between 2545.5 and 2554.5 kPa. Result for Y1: 2554.0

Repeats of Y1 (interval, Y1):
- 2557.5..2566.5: 2566.0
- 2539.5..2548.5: 2547.0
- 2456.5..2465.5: 2458.0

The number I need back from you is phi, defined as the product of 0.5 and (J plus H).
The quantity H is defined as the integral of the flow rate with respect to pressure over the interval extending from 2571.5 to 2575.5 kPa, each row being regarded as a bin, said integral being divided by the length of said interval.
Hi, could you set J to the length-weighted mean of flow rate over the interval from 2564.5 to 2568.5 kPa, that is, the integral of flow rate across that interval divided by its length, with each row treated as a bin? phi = 3.40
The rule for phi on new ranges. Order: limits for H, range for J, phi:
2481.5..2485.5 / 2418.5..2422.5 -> 2.68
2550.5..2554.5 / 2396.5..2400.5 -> 3.32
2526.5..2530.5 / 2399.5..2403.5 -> 3.12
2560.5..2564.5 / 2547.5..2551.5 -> 3.20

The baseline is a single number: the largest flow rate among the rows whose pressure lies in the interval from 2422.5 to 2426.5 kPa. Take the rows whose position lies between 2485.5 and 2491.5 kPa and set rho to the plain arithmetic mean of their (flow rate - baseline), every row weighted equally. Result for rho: -0.72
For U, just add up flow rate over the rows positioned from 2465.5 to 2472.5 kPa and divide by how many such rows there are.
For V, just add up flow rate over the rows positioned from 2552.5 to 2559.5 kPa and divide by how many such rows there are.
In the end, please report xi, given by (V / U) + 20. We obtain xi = 21.2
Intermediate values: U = 2.66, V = 3.3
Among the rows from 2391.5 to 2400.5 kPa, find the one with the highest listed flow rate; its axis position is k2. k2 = 2395.0 kPa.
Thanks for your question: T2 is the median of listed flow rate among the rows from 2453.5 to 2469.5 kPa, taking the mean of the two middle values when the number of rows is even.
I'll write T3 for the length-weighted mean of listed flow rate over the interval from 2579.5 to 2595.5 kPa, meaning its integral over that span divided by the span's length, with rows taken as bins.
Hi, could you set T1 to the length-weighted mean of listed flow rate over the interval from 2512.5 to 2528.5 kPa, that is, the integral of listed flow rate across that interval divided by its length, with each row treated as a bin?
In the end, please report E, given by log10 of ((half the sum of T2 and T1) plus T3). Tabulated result 0.772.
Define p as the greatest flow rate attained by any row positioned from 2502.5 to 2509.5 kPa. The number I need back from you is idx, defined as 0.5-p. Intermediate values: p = 1.69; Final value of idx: -1.19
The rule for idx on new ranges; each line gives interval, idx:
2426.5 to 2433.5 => -2.27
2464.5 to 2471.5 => -2.40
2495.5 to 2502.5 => -0.99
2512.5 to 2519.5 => -2.40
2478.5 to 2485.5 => -2.32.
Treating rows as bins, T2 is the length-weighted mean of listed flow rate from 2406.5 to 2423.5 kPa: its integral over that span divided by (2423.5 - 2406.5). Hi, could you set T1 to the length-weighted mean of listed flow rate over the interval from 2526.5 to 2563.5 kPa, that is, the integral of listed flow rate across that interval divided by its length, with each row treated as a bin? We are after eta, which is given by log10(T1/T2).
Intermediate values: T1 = 3.1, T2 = 2.88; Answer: 0.034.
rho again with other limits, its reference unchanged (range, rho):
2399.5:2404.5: 0.61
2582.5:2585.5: 0.50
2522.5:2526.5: 0.30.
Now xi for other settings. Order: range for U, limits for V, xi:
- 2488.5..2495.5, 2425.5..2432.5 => 21.5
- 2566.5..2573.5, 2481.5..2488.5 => 20.7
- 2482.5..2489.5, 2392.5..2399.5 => 21.5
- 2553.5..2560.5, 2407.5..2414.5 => 20.9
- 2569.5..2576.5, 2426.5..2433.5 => 20.8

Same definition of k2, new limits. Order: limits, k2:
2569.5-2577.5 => 2575.0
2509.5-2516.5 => 2516.0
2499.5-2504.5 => 2504.0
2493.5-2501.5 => 2494.0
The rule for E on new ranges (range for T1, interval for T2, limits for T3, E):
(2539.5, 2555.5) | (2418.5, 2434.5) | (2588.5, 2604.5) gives 0.772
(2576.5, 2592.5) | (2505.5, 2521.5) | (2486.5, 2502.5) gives 0.641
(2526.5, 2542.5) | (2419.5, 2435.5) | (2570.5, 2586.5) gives 0.788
